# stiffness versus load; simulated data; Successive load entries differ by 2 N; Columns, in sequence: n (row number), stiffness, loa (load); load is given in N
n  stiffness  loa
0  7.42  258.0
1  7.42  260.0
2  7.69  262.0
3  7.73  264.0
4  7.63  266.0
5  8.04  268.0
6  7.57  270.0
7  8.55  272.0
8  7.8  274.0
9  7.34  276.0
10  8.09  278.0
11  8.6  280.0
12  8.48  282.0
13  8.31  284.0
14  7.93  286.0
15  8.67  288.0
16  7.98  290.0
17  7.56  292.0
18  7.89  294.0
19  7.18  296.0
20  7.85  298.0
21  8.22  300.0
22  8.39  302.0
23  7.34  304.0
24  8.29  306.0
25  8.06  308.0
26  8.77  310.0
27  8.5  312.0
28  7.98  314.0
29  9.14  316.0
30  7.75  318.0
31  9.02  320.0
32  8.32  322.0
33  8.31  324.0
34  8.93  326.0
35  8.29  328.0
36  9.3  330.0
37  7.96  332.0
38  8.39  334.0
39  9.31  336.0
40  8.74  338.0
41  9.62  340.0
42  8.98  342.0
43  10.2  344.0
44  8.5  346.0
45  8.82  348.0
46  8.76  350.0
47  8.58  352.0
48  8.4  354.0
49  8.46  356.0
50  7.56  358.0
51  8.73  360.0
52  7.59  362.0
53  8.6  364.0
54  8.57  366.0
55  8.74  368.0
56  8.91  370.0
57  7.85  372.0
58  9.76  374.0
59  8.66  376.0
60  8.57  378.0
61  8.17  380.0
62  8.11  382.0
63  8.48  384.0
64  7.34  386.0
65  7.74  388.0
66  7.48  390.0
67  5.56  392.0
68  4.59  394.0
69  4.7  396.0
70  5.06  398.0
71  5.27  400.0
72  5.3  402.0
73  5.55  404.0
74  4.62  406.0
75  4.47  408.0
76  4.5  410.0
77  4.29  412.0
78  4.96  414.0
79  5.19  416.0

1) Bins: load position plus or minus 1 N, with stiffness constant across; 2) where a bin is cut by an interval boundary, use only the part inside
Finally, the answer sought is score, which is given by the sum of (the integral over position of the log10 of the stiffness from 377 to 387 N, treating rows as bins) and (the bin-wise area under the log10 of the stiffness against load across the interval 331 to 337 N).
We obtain 15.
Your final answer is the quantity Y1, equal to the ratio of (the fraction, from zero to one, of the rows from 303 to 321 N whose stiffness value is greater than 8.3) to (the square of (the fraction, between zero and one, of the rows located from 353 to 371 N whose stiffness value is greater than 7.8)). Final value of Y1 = 0.7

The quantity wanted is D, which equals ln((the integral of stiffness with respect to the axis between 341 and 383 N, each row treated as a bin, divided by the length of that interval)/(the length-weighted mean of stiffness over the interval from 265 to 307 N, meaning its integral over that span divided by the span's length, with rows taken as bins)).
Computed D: 0.07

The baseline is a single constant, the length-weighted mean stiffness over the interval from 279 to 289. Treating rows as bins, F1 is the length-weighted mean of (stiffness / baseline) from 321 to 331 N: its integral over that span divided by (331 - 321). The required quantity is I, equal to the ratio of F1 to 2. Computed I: 0.514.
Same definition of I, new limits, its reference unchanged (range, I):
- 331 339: 0.512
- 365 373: 0.507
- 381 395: 0.419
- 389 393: 0.388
